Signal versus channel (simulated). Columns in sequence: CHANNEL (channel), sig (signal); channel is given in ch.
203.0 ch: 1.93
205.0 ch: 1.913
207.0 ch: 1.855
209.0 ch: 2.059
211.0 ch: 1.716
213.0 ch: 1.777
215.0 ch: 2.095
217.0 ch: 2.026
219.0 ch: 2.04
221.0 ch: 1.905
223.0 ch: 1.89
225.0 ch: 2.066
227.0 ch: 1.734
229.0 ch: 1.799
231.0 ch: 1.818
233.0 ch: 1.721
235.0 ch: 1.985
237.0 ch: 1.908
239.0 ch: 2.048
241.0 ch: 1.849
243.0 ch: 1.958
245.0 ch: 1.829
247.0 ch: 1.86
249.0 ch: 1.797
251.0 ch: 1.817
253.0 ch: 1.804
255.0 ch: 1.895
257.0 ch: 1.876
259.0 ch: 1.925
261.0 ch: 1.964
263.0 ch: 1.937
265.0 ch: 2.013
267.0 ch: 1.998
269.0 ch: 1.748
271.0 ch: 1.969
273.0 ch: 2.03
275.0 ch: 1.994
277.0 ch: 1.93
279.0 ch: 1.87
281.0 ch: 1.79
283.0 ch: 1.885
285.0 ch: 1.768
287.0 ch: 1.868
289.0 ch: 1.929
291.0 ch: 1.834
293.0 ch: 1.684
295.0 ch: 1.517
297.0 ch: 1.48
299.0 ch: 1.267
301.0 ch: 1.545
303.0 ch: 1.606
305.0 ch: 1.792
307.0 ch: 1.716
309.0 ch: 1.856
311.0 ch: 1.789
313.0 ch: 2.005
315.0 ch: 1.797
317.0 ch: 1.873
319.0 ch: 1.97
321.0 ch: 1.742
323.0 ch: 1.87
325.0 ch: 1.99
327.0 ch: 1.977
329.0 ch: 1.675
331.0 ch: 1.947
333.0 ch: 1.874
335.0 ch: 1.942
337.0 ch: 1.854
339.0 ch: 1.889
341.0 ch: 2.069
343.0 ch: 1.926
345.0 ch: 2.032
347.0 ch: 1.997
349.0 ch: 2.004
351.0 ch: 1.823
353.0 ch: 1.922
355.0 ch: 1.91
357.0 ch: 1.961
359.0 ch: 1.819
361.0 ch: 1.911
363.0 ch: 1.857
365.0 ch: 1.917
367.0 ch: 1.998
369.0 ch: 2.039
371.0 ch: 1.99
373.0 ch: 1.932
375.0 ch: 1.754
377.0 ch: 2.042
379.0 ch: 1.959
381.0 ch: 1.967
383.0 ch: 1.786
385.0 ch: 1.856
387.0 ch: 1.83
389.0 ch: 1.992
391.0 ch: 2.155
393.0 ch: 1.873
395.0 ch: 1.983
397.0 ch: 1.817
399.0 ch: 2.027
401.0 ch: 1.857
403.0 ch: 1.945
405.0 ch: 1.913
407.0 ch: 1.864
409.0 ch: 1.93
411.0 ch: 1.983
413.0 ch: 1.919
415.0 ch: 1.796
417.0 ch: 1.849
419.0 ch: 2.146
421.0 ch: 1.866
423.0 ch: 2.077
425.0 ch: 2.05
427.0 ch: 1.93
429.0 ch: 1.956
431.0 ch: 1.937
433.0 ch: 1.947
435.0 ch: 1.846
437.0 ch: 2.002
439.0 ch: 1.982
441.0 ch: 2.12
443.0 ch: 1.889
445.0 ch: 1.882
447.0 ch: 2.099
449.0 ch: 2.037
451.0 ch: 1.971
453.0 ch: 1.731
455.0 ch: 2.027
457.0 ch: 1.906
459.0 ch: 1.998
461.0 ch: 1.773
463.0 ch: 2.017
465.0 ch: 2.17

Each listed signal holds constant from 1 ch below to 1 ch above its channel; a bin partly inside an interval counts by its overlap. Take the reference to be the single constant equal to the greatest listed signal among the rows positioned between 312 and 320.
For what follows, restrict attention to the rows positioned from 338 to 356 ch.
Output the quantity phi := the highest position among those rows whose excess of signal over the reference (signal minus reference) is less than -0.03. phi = 355.0 ch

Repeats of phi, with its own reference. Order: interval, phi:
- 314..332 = 331.0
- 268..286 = 285.0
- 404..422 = 421.0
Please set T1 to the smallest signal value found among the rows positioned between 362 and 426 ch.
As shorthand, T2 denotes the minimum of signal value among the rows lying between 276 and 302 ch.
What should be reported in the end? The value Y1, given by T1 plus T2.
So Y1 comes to 3.02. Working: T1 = 1.754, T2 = 1.267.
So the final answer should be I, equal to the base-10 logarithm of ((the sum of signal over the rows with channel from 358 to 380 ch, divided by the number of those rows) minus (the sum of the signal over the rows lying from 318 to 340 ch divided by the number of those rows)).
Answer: -1.35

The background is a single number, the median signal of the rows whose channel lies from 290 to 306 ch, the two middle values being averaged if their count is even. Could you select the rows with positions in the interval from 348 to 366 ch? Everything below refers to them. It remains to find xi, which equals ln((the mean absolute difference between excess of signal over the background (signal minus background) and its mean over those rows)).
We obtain -3.1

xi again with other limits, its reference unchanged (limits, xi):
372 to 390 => -2.5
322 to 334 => -2.5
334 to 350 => -2.8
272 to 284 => -2.7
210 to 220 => -1.9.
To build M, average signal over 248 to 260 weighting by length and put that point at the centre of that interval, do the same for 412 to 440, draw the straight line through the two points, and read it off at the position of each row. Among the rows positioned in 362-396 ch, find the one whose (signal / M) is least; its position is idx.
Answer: 375.0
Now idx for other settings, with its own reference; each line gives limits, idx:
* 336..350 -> 337.0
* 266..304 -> 299.0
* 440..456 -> 453.0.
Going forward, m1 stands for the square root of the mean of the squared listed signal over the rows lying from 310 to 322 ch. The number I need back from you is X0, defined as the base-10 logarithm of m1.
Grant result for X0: 0.271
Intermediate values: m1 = 1.87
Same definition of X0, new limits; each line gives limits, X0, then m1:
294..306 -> 0.188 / 1.54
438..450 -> 0.302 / 2.00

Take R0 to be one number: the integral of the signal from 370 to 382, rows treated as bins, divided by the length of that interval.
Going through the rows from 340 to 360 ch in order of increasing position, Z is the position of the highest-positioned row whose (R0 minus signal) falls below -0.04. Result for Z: 349.0 ch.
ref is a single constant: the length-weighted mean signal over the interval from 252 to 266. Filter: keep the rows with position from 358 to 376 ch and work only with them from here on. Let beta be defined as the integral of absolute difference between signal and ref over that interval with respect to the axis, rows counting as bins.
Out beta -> 1.2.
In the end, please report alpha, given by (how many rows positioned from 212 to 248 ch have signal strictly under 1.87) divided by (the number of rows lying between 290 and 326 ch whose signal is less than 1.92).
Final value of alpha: 0.53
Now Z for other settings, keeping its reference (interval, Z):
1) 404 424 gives 423.0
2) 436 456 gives 455.0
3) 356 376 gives 371.0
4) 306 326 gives 325.0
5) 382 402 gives 399.0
